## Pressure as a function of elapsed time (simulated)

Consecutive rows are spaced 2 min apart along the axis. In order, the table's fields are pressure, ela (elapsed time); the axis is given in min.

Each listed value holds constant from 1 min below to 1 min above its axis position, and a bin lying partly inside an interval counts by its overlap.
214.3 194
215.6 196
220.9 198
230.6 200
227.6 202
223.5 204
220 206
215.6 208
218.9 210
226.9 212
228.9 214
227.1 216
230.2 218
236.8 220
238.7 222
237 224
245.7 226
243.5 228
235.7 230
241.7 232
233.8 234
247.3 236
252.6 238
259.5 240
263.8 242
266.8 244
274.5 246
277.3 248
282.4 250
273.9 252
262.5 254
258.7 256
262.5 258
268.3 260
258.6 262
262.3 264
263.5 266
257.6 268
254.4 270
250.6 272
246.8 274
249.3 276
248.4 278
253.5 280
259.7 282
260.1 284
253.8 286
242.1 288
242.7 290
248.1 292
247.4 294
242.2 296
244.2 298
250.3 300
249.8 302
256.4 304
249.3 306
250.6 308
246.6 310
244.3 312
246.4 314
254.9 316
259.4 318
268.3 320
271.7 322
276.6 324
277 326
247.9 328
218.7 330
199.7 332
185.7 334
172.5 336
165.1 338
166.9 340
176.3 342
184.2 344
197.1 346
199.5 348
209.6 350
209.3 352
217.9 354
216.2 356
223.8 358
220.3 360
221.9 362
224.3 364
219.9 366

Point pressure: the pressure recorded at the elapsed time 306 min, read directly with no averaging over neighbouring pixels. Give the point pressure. 249.3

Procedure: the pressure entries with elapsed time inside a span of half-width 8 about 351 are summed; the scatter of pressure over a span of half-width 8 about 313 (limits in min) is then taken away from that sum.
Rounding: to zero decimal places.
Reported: 1650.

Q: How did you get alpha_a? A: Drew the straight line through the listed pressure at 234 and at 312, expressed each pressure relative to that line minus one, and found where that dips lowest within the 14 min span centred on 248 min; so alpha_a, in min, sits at 254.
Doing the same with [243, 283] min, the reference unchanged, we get 274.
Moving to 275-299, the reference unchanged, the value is 296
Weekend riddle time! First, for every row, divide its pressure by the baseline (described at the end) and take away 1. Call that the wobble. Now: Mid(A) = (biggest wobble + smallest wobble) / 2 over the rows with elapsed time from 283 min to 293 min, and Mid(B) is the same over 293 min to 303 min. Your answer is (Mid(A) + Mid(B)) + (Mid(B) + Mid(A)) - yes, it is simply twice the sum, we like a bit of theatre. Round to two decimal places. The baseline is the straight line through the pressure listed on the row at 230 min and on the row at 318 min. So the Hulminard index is -0.06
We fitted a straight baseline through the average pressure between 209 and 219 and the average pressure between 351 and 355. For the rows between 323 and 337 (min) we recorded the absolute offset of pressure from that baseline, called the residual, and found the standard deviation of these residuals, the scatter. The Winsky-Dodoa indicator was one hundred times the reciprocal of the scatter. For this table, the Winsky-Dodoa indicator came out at 5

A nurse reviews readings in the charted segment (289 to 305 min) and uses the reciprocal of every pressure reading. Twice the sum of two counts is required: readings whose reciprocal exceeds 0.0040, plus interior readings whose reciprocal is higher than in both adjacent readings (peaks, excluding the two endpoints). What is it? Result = 16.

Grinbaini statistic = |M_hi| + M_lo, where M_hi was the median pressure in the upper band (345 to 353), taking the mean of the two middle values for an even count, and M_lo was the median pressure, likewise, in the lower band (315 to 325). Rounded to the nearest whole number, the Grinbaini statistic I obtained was 473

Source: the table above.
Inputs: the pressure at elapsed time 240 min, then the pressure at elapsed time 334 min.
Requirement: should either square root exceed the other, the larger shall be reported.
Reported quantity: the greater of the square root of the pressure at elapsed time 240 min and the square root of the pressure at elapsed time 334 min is 16.1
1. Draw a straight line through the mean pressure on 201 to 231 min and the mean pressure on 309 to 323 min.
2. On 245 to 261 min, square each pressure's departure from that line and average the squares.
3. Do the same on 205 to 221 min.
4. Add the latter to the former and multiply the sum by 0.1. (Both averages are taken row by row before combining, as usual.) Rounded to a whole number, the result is 103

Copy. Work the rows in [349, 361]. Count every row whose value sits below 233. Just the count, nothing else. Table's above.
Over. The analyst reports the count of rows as 6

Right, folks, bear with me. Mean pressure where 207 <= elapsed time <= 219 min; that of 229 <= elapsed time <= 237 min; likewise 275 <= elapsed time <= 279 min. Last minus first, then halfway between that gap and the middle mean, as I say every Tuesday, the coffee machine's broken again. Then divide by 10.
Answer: 13.2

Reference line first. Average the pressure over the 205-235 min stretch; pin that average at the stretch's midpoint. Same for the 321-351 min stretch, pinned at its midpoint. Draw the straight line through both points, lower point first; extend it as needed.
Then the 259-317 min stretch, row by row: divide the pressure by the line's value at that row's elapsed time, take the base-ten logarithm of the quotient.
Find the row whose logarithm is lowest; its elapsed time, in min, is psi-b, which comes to 288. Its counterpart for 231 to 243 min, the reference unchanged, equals 234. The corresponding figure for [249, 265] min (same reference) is 256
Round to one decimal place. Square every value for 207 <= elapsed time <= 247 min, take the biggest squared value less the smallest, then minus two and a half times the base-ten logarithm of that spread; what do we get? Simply -11.2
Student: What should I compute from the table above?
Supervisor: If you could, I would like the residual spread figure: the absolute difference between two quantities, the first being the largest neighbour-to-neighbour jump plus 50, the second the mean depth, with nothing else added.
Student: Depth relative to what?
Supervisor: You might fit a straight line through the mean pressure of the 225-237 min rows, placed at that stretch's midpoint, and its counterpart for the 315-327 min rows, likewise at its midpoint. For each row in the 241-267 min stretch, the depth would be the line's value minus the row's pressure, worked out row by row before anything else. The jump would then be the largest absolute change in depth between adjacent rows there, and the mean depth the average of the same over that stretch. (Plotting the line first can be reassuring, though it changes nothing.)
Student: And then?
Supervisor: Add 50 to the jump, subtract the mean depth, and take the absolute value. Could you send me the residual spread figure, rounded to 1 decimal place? 81.2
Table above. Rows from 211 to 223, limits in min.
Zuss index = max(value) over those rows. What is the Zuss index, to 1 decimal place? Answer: 238.7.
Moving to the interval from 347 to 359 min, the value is 223.8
